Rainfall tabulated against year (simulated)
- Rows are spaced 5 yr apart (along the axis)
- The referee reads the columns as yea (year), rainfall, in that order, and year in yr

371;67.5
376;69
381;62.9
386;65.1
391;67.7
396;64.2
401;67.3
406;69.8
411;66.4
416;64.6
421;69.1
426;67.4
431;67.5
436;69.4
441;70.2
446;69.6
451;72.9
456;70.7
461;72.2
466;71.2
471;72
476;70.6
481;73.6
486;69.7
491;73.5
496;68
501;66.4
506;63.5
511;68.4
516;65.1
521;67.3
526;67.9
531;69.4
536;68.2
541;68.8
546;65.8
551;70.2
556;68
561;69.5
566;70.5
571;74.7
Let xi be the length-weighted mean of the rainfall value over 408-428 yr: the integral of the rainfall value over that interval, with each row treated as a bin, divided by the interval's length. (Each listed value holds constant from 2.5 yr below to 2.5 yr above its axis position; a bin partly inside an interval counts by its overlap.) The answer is 66.9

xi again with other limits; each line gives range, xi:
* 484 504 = 69.2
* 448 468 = 71.7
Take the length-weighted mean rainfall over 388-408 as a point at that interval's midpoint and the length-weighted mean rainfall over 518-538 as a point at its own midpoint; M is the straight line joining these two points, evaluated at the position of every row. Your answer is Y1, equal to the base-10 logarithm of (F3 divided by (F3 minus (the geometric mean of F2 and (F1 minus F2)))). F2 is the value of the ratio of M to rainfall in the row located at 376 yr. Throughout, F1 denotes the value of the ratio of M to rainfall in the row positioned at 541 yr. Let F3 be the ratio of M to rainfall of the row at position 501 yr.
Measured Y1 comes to 0.07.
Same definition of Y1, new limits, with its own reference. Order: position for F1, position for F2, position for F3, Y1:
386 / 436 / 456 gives 0.12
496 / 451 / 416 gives 0.12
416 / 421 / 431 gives 0.13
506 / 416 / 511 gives 0.08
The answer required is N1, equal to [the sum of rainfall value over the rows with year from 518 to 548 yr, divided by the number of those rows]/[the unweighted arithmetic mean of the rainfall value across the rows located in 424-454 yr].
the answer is 0.98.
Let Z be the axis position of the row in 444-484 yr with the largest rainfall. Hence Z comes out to 481 yr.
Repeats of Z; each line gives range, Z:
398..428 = 406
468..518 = 481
